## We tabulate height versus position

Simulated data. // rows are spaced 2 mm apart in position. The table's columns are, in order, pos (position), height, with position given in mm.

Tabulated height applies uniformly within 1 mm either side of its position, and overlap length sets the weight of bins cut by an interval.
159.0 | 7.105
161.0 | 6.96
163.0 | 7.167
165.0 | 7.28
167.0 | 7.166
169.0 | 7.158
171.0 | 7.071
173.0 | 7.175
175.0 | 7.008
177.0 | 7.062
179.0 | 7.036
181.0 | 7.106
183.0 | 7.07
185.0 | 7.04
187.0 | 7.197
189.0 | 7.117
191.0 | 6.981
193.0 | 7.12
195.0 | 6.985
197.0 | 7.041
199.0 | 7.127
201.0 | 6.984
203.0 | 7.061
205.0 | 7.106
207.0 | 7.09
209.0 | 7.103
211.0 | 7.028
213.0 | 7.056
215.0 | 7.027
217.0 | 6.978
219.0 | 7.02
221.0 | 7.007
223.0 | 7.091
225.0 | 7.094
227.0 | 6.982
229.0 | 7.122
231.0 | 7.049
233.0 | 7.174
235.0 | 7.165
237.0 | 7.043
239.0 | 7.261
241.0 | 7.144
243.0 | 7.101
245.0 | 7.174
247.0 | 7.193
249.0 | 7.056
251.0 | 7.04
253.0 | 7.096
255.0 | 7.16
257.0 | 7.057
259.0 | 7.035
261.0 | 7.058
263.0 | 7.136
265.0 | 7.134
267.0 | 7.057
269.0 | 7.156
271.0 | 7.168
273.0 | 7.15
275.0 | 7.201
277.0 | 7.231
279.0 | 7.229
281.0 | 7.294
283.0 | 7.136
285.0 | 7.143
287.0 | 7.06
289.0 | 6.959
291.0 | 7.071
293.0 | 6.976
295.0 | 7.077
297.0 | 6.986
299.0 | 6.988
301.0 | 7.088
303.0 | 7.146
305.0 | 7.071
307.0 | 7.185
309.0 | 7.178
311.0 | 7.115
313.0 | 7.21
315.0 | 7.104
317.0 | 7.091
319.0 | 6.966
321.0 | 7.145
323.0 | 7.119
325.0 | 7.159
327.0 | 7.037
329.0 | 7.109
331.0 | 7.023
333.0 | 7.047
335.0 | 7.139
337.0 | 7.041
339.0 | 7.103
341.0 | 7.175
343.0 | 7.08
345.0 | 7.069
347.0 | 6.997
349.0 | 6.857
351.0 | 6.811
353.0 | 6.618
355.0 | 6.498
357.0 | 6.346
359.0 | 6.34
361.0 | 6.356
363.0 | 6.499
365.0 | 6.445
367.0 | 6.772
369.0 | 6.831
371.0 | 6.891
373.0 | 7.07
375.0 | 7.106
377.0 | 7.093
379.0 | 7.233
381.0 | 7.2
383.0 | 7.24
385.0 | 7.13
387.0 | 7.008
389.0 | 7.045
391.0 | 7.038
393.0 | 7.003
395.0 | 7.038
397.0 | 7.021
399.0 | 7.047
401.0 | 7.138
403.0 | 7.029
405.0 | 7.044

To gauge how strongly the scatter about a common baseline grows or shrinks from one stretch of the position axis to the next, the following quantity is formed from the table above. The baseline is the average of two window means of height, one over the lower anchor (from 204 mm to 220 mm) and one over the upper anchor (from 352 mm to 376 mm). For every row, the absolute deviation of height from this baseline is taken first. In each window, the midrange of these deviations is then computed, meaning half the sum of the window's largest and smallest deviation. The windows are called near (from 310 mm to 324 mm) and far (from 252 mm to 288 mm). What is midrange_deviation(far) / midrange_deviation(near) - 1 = 0.32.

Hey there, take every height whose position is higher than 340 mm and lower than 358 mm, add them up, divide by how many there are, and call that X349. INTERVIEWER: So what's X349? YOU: 6.83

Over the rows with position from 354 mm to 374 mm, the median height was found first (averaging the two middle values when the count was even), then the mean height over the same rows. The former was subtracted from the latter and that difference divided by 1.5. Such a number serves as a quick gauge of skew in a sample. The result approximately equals 0.071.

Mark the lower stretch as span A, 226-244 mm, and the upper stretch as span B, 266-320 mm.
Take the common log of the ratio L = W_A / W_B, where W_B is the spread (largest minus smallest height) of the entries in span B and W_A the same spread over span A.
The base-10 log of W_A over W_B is -0.1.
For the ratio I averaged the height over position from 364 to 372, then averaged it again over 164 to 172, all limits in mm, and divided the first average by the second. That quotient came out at 0.94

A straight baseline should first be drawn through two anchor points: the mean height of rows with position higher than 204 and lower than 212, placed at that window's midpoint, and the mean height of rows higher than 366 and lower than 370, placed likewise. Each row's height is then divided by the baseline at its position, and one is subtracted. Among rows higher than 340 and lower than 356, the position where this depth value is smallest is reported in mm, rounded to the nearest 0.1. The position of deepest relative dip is 355.0 mm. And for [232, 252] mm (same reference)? 237.0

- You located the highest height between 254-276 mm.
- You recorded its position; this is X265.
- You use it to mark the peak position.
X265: 275.0 mm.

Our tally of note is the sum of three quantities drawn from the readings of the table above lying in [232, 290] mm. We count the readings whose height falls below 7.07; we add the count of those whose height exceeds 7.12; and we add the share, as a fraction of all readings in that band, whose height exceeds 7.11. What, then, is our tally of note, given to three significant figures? 27.6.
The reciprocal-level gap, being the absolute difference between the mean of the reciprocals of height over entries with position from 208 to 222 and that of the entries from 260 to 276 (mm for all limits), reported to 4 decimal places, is 0.0020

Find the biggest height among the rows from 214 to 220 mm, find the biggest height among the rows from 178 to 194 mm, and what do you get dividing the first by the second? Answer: 0.98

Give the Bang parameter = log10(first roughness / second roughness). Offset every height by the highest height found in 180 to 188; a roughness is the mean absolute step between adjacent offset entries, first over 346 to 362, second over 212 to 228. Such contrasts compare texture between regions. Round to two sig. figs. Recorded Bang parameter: 0.31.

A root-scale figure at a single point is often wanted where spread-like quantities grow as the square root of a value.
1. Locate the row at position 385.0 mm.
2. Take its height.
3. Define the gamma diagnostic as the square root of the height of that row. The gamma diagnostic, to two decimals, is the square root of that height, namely 2.67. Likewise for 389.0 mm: 2.65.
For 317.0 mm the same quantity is 2.66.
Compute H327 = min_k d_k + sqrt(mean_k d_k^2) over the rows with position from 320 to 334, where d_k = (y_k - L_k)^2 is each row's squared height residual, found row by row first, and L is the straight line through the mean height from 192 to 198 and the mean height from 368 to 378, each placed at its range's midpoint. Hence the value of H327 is 0.012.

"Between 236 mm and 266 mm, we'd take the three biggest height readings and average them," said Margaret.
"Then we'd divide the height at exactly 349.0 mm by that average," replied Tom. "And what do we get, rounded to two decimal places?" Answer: 0.95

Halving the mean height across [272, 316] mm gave 3.56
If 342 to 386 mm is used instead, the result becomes 3.42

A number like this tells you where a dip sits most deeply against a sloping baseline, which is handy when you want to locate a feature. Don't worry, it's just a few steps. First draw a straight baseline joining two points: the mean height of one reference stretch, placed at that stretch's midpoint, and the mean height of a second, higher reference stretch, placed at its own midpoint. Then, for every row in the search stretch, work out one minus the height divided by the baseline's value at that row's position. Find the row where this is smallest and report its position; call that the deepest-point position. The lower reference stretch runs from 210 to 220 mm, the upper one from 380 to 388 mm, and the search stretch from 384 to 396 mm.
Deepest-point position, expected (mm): 385.0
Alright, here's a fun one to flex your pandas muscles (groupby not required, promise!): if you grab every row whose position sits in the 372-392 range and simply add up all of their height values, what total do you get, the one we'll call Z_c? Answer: 71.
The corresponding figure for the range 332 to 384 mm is 179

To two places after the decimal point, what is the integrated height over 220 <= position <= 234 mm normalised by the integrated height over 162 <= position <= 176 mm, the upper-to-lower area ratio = 0.99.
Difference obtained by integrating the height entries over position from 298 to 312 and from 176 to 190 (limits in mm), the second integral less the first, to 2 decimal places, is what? -0.29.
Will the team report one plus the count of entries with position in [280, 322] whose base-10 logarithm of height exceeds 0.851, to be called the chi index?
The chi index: 11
